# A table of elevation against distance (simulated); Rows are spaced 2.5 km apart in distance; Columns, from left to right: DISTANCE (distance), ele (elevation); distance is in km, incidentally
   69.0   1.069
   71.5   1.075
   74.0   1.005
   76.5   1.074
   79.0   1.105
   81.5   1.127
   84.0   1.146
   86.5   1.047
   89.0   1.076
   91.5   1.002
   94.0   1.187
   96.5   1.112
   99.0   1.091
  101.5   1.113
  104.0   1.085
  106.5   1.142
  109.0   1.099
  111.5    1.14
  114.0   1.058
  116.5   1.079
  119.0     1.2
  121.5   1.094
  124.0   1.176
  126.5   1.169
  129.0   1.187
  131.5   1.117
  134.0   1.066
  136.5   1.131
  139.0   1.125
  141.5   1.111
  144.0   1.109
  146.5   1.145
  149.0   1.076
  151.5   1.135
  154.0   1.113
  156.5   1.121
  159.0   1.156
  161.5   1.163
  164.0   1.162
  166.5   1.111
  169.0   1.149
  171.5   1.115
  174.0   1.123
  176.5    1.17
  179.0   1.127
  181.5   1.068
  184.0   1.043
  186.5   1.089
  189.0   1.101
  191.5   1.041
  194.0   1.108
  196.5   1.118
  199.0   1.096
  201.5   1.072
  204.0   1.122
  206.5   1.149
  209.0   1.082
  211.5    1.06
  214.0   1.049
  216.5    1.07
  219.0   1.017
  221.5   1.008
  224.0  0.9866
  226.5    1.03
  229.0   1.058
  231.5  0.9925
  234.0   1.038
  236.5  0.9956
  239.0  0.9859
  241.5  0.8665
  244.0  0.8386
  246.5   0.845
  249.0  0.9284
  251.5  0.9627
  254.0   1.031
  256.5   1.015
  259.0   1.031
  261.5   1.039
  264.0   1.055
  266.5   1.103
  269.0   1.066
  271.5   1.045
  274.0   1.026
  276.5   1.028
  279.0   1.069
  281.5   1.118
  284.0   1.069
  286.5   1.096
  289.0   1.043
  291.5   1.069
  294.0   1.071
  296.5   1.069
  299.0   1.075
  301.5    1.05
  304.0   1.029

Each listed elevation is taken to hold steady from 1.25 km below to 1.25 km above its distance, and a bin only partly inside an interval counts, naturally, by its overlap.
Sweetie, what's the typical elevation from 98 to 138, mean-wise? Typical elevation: 1.12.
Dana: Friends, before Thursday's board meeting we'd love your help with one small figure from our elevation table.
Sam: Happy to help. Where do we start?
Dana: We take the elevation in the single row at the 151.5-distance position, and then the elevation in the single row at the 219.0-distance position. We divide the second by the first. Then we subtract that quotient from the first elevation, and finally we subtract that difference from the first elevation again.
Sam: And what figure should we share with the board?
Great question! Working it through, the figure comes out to 0.90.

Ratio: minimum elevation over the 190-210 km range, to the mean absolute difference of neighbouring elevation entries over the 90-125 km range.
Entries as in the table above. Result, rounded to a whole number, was 15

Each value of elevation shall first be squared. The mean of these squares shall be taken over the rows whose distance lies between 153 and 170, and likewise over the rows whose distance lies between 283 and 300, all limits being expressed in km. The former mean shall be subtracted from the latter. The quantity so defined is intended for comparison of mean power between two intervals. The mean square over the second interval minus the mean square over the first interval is -0.15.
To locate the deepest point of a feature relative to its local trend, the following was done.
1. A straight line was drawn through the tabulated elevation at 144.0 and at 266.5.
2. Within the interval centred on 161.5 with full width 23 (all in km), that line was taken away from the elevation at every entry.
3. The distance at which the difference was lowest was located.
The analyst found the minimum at 166.5 km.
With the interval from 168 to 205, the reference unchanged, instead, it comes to 191.5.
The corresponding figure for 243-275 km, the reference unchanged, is 244.0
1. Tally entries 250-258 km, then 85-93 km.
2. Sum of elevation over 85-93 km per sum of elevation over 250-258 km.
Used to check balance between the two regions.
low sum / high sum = 1.04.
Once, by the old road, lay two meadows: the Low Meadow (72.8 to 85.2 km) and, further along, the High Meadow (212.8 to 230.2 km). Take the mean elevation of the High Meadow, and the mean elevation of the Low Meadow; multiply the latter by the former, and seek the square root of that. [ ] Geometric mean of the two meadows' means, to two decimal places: 1.06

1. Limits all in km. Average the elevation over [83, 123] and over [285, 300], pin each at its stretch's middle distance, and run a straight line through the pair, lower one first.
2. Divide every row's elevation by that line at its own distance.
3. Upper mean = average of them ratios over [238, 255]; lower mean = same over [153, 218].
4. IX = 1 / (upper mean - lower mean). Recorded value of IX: -6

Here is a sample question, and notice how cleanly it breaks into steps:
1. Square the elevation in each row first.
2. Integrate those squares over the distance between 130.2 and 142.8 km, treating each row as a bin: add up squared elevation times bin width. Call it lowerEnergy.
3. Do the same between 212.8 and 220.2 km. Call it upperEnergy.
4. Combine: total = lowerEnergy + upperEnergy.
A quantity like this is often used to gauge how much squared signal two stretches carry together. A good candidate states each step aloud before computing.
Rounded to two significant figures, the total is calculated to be 24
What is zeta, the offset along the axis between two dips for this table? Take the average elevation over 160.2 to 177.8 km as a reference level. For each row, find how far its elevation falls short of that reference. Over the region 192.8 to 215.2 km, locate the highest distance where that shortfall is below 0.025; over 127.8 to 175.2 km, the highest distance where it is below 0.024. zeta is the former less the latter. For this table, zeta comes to 32.5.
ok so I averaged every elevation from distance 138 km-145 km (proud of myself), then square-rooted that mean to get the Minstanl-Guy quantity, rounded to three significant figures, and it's 1.06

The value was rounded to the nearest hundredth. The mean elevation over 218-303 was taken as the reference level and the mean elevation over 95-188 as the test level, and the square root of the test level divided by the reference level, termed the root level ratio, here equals 1.05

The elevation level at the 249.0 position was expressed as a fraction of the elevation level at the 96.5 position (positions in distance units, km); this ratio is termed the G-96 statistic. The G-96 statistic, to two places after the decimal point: 0.83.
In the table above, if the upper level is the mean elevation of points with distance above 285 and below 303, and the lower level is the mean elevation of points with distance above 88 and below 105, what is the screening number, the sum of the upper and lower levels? 2.16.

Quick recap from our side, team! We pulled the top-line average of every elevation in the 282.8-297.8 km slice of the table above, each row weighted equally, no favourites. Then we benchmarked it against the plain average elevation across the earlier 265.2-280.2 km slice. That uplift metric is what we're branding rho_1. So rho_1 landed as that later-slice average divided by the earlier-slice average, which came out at 1.01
